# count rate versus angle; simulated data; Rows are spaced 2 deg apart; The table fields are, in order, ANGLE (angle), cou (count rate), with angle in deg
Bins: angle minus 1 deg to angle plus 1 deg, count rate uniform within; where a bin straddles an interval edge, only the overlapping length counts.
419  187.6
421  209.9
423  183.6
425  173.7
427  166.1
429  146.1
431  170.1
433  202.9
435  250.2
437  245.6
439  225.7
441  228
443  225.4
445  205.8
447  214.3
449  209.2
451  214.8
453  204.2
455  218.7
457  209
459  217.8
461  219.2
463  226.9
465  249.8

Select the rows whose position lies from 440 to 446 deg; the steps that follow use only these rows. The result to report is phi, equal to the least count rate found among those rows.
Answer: 205.8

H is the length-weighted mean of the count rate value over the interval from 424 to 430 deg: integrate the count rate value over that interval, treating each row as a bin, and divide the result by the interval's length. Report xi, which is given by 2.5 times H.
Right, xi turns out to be 405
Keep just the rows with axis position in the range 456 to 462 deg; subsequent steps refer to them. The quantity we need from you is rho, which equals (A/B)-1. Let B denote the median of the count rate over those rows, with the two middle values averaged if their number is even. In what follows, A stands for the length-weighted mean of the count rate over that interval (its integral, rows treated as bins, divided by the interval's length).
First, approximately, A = 215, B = 218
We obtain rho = -0.01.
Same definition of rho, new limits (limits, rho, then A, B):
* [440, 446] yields -0.03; 220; 225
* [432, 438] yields -0.05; 233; 246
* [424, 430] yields -0.02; 162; 166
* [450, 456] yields -0.01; 213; 215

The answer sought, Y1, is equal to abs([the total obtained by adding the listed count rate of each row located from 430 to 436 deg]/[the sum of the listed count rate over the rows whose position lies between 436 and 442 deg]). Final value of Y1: 0.89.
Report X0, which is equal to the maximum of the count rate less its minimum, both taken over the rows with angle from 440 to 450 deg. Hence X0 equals 22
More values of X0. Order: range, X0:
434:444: 25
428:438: 104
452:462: 15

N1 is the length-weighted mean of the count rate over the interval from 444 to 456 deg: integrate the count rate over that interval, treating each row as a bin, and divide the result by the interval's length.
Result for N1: 211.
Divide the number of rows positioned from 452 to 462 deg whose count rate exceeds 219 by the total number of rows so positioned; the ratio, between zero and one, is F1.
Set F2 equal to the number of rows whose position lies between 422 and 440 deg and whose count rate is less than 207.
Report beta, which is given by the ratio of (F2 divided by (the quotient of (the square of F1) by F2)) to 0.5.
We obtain 1800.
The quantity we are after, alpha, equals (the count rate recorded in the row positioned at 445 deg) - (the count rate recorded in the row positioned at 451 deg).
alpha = -9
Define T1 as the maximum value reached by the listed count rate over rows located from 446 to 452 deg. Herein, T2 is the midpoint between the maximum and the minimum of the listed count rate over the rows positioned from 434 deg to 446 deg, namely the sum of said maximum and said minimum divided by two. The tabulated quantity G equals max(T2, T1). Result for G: 228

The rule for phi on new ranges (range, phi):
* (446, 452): 209.2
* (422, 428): 166.1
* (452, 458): 204.2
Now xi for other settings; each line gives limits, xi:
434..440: 601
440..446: 549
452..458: 527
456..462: 538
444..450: 524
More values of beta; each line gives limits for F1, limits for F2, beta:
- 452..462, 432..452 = 200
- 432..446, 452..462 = 4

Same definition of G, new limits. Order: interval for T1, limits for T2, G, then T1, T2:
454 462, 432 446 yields 227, 219.2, 227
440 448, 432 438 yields 228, 228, 227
